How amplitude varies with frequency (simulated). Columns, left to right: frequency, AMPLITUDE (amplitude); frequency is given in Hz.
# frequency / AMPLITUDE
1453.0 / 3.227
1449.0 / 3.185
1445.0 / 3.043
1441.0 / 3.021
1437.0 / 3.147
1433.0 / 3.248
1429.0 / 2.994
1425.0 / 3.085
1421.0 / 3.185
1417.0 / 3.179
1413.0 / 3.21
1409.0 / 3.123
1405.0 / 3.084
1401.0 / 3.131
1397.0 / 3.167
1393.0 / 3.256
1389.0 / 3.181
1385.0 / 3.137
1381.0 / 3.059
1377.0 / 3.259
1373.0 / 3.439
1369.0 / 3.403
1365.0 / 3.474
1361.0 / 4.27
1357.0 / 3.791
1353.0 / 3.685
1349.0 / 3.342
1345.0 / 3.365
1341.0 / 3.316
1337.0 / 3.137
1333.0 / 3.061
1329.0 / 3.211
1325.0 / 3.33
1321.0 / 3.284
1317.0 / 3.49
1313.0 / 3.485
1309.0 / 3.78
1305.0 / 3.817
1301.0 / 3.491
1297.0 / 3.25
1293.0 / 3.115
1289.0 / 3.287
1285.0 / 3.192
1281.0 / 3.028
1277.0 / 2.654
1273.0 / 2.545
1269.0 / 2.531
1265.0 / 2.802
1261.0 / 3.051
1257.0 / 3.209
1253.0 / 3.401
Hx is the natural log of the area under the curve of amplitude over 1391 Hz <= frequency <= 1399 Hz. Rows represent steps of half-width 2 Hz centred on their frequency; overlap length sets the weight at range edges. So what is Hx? 3.2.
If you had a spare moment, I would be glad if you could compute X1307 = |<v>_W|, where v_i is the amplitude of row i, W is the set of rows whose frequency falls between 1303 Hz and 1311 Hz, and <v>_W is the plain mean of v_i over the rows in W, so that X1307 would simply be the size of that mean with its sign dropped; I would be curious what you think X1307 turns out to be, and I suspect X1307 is 3.80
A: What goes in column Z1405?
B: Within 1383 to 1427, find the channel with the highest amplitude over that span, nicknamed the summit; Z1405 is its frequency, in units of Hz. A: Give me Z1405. 1393.0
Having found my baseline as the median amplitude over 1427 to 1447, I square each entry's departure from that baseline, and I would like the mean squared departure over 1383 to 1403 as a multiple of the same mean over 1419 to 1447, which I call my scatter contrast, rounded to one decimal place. 1.7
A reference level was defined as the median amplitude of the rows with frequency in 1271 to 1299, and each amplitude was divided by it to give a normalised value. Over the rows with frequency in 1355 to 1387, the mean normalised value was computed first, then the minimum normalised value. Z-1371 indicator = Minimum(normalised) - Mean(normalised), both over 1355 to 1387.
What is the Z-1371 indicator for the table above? -0.135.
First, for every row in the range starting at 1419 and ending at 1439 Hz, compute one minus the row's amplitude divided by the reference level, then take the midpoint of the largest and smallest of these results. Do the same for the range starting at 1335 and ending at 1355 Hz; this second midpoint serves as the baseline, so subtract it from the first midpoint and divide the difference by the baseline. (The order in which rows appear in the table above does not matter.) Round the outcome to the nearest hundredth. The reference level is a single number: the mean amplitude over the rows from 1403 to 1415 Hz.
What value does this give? -1.07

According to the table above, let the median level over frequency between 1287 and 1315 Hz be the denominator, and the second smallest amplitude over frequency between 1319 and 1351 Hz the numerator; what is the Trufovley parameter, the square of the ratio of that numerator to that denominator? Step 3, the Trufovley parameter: 0.81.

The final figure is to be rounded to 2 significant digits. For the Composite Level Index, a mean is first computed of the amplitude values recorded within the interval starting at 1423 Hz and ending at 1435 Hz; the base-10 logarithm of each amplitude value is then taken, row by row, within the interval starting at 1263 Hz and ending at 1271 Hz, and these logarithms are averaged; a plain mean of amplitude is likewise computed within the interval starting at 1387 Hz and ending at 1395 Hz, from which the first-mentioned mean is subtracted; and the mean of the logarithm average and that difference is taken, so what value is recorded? 0.27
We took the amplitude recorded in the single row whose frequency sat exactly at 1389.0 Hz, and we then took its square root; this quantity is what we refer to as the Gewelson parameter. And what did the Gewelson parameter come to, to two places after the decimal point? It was 1.78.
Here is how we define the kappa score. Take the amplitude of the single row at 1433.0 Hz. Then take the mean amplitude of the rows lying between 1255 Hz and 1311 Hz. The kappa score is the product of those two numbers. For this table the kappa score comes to 10.2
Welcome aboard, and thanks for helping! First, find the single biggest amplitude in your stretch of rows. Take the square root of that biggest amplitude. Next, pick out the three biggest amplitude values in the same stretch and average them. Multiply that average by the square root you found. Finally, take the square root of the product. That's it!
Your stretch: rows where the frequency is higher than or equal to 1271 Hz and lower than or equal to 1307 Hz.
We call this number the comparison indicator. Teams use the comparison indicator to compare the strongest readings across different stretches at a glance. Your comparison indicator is 2.6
